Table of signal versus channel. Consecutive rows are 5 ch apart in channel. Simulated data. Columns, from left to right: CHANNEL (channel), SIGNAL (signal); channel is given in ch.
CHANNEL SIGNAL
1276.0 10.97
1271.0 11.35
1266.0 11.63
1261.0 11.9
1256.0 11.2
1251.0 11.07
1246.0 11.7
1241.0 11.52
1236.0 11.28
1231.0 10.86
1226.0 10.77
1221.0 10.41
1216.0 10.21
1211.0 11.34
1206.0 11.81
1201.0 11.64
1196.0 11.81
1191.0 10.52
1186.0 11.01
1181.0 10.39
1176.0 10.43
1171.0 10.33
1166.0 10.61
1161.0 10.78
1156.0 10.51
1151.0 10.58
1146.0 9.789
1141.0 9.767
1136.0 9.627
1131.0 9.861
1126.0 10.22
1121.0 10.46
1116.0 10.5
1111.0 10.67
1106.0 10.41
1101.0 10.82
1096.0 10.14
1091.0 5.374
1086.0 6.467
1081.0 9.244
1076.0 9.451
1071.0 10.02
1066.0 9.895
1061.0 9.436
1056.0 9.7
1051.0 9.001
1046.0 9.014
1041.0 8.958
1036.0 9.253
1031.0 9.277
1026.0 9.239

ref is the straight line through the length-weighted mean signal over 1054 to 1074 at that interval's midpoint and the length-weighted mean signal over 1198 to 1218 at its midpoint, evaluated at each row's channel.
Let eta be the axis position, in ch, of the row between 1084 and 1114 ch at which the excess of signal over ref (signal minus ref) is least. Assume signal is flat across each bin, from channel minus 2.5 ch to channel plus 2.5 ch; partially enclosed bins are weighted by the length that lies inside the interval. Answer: 1091.0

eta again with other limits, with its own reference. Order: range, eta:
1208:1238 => 1216.0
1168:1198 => 1181.0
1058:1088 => 1086.0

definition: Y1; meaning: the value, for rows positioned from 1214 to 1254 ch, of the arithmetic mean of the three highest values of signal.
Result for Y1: 11.5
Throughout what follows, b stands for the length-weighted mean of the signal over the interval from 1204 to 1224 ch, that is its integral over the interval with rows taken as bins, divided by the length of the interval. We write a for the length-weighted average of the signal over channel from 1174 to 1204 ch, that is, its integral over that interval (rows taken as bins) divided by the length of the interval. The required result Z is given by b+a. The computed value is 21.9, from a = 11.0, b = 10.9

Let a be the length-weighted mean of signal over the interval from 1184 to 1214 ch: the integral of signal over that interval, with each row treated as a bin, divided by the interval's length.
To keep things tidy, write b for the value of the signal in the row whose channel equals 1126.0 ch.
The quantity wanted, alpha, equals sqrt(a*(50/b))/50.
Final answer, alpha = 0.149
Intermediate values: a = 11.3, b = 10.22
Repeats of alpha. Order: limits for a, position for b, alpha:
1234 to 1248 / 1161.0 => 0.146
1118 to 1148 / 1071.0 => 0.141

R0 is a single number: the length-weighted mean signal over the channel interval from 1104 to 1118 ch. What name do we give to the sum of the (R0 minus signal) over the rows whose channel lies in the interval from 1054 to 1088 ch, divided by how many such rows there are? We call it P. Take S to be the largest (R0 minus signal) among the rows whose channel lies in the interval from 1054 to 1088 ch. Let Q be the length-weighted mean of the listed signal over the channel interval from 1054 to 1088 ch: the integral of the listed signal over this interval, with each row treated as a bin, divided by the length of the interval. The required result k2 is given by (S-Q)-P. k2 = -6.5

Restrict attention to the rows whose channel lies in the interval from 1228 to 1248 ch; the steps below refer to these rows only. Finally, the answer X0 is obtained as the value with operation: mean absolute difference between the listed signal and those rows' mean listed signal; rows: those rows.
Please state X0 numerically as 0.27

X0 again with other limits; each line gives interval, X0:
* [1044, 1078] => 0.32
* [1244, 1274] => 0.27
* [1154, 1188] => 0.19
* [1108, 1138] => 0.32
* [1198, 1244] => 0.47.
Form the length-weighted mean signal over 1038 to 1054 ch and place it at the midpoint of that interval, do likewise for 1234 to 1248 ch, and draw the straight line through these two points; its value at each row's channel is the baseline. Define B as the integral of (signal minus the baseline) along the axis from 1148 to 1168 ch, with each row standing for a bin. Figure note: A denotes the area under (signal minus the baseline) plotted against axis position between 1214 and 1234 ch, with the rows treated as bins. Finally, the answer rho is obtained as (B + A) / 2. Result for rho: -5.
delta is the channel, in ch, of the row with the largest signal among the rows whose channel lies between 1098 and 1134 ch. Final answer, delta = 1101.0 ch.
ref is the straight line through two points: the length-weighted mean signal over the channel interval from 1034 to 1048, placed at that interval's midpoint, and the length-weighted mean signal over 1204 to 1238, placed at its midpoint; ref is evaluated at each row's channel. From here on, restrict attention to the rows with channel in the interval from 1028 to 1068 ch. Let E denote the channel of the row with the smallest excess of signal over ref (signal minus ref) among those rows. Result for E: 1051.0 ch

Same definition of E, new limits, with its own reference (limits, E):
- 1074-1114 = 1091.0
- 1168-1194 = 1181.0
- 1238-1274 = 1251.0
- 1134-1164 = 1136.0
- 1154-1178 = 1171.0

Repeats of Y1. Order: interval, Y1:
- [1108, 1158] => 10.6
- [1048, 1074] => 9.9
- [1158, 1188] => 10.8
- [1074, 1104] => 10.1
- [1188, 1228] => 11.8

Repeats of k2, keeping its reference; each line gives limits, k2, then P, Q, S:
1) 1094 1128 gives -10.1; 0.07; 10.5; 0.4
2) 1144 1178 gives -9.8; 0.10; 10.4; 0.7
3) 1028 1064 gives -9.0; 1.30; 9.2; 1.6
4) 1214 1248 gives -10.2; -0.43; 11.0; 0.3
